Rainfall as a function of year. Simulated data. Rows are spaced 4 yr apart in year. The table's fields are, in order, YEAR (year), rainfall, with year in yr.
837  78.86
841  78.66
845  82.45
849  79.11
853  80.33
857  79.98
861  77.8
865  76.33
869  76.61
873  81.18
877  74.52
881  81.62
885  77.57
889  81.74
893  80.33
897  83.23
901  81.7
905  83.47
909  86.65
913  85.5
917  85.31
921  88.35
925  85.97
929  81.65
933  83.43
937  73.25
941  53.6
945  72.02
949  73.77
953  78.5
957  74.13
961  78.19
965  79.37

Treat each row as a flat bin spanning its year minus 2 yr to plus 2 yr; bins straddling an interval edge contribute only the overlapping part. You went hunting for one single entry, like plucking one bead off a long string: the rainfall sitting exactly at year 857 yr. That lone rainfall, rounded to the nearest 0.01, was 79.98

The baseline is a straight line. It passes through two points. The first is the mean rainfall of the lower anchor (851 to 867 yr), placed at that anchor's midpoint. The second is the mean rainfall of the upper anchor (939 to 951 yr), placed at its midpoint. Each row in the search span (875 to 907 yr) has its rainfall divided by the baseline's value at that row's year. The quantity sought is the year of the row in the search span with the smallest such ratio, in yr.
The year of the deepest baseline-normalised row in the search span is 877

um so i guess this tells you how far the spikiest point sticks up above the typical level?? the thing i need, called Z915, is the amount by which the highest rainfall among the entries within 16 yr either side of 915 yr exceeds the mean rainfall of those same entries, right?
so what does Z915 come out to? 3.5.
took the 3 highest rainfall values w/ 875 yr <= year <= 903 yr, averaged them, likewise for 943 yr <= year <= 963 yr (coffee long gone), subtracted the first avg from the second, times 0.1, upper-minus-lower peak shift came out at -0.5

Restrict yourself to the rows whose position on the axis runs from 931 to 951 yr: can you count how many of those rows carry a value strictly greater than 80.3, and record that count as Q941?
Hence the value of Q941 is 1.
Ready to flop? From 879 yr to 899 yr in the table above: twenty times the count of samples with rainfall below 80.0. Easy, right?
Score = 20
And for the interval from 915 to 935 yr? 0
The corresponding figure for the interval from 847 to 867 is 80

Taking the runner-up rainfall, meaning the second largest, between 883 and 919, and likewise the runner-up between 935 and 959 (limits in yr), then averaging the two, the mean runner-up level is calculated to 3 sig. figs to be 79.8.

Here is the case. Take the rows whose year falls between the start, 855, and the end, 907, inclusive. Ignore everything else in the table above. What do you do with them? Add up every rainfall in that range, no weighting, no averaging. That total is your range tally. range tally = 1036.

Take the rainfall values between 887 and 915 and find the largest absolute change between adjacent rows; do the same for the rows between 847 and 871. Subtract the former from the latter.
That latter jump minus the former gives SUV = -1.0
